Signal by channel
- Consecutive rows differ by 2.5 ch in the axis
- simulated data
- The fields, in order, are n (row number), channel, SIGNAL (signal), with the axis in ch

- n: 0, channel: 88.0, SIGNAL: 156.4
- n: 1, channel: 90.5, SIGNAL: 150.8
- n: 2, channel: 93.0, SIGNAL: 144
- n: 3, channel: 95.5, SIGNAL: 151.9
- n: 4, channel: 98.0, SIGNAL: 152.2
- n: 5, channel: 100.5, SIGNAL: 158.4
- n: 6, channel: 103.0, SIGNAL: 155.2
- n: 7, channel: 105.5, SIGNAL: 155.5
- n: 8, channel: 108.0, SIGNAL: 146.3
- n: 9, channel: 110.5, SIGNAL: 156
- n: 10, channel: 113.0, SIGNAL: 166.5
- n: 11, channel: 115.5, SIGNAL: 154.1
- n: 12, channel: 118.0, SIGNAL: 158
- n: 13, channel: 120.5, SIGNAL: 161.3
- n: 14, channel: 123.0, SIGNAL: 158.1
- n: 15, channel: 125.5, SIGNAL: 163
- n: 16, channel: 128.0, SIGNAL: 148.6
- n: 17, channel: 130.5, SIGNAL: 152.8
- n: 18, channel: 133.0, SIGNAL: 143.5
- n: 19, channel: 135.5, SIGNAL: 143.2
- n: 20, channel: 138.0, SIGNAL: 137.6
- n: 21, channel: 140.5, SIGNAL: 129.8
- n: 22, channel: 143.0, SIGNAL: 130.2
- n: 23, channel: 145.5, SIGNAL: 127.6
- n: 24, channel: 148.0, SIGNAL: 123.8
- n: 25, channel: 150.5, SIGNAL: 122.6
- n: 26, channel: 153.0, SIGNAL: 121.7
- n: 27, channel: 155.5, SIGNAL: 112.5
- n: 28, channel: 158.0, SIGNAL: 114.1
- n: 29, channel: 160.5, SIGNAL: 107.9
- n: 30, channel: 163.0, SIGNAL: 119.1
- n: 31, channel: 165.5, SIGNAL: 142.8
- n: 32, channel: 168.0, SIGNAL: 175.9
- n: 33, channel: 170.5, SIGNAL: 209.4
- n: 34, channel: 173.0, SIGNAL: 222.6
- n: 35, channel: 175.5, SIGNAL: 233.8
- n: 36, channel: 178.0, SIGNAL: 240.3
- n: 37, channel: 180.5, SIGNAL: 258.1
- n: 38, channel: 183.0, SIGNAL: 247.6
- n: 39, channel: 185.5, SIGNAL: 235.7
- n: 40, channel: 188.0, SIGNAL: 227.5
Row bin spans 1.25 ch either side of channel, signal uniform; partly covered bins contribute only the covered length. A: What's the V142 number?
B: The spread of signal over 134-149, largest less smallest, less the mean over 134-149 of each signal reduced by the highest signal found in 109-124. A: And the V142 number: 54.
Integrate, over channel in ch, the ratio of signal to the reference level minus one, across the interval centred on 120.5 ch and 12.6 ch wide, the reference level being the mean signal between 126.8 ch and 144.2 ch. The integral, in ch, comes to 1.6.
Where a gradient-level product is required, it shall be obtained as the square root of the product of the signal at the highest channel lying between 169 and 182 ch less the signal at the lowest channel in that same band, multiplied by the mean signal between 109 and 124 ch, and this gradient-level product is 88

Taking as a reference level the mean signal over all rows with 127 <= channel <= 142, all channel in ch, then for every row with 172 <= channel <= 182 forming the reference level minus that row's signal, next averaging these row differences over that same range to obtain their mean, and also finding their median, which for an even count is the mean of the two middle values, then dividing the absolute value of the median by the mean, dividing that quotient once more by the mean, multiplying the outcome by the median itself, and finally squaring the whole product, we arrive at 0.9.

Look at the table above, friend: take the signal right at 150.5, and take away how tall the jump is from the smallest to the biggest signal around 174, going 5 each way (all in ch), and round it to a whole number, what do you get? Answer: 92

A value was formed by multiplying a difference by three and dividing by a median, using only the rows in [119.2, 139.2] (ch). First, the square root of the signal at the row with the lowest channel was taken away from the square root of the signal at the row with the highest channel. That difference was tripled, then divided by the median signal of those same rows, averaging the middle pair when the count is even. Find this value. -0.02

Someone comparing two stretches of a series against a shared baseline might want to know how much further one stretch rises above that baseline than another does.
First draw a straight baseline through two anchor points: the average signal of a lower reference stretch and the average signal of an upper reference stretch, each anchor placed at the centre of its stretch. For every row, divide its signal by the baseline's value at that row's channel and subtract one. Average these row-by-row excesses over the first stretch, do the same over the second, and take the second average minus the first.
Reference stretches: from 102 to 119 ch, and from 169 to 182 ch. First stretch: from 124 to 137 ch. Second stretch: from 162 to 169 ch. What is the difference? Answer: -0.178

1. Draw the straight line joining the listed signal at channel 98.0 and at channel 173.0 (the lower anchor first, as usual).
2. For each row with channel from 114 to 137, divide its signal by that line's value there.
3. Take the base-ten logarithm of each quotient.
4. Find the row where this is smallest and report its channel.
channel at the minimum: 135.5 ch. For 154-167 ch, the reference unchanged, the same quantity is 160.5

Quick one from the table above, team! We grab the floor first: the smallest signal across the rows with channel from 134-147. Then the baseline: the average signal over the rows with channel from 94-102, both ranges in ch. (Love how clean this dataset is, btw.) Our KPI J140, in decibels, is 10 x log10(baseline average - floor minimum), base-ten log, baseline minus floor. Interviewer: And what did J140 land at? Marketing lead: 14.2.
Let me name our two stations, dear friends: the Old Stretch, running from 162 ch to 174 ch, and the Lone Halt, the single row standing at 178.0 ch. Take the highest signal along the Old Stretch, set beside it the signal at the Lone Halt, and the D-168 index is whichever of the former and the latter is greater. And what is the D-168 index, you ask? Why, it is 240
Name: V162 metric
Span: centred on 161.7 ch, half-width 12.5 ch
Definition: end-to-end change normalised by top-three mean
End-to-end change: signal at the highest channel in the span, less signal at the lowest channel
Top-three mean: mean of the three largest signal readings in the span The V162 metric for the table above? 0.49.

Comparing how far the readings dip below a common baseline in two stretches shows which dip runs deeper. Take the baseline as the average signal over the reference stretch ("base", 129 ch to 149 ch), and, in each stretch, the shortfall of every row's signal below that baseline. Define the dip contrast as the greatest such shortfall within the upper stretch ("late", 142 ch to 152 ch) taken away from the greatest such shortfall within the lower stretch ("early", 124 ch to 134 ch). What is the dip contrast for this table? -21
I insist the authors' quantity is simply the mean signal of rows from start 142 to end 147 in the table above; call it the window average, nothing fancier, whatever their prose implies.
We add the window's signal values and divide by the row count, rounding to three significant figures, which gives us 129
